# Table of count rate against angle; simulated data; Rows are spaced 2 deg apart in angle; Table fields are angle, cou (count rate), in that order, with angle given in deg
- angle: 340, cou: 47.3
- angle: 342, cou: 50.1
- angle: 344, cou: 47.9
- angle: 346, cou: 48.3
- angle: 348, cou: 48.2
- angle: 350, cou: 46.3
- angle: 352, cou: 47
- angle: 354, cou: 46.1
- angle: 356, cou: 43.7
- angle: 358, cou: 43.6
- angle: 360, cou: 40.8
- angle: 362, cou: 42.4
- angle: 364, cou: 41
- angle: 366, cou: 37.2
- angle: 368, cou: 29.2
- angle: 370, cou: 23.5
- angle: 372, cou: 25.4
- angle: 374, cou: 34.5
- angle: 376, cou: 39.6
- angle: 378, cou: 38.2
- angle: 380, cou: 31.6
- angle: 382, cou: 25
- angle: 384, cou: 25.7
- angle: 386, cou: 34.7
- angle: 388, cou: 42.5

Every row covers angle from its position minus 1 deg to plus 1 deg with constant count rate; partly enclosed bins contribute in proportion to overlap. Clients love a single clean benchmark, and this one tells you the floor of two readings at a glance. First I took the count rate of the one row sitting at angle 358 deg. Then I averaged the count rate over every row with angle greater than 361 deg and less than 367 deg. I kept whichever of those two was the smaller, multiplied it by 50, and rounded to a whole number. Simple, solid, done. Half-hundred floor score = 2010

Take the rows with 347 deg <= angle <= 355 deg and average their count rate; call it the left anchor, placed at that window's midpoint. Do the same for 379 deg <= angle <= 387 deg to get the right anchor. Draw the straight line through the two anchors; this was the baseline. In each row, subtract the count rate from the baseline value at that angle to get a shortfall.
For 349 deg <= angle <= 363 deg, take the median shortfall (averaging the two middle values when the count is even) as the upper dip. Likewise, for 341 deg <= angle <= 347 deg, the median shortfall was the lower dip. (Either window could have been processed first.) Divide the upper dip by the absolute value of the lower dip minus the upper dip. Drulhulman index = -0.24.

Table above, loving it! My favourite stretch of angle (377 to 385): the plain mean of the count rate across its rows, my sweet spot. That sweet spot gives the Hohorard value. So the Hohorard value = 30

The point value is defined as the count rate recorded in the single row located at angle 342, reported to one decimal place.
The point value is 50.1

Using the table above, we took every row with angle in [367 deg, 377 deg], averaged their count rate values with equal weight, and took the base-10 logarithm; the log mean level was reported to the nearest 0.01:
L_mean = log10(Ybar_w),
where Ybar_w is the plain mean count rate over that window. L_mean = 1.48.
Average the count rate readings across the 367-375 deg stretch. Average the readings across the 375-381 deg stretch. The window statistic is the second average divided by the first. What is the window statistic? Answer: 1.30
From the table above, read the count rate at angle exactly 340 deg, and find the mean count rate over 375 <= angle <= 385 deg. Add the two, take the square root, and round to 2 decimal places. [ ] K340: 8.91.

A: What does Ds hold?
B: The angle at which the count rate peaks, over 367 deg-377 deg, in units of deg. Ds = 376 deg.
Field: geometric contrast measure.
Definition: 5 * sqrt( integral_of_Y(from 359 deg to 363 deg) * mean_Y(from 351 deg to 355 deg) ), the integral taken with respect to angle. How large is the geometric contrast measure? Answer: 440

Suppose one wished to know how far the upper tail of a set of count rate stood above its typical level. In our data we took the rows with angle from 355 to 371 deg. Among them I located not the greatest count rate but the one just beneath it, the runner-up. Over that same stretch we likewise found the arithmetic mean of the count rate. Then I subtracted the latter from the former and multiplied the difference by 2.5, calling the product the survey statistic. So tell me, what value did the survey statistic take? 15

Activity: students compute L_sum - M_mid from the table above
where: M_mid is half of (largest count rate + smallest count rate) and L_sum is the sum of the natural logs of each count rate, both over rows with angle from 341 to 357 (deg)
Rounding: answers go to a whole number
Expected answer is -16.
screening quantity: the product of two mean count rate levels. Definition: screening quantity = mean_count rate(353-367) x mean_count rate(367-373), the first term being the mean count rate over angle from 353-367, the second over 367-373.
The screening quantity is 1096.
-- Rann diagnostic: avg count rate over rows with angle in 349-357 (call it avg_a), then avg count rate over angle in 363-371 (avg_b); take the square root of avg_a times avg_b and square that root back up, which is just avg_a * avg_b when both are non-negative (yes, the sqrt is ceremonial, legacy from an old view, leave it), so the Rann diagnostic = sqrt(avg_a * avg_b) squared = 1498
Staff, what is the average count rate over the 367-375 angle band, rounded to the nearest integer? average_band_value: 28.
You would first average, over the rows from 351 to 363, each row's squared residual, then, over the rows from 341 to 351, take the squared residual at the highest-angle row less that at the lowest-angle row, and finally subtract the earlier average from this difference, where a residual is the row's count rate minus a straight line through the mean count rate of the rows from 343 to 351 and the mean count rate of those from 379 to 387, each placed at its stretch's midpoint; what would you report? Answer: -3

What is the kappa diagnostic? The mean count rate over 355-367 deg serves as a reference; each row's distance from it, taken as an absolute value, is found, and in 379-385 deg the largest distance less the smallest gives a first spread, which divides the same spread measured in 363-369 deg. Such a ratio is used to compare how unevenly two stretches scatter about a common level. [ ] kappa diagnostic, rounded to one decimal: 1.8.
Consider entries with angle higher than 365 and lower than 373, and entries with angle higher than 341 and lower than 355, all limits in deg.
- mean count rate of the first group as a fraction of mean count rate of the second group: 0.60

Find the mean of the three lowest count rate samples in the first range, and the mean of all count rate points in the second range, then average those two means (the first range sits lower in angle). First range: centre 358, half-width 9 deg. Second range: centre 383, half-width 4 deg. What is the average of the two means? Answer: 34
